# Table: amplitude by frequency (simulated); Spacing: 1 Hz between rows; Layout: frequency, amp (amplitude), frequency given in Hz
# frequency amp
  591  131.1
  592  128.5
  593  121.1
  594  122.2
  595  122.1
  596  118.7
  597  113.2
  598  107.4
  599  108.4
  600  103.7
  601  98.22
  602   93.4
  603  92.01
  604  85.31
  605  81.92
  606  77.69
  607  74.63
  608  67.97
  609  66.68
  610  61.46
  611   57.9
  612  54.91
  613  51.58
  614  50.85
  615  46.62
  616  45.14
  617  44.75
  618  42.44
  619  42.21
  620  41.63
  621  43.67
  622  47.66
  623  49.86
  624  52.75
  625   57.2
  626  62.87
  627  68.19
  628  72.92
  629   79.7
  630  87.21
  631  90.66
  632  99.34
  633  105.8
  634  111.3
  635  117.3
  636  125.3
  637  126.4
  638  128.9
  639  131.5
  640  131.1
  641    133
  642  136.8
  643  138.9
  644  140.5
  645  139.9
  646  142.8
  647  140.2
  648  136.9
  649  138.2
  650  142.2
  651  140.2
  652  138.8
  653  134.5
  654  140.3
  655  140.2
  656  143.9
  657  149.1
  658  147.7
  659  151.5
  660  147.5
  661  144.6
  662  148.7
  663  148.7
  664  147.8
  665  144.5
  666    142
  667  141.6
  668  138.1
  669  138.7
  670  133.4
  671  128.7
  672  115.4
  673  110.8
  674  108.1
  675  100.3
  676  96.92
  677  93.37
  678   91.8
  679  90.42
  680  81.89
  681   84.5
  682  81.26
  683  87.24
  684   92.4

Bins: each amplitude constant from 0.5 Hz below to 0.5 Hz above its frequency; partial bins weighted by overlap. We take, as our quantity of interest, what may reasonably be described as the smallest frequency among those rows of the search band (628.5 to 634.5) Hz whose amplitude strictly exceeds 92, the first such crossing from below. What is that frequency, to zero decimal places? 632 Hz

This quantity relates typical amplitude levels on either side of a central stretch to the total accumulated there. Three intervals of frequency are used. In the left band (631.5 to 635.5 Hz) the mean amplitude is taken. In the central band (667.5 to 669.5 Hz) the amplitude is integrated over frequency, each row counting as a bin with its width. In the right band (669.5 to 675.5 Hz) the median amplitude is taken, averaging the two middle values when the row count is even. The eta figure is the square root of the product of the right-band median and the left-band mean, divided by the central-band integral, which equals 0.40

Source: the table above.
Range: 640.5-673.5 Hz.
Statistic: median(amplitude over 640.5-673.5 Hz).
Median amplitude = 140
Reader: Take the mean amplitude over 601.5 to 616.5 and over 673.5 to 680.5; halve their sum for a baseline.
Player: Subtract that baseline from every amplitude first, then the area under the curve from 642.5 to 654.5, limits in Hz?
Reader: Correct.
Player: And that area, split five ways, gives 140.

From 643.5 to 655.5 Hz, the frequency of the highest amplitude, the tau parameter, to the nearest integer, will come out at 646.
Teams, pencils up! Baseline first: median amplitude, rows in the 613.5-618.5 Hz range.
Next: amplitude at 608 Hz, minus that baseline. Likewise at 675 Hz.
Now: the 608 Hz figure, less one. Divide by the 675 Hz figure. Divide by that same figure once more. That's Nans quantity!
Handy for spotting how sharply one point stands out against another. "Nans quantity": 0.0072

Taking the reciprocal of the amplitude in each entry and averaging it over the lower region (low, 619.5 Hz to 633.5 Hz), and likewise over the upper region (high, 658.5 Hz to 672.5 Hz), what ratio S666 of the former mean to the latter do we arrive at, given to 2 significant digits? 2.2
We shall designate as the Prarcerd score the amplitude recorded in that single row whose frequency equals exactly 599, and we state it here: 108.4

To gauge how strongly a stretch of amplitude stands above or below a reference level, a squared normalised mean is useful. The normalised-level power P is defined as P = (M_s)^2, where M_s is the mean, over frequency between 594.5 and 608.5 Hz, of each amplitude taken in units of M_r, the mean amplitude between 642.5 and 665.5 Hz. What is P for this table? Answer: 0.5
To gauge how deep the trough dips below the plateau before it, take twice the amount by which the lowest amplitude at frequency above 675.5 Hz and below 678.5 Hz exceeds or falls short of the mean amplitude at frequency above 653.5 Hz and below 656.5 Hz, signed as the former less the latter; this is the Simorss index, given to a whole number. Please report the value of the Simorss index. -99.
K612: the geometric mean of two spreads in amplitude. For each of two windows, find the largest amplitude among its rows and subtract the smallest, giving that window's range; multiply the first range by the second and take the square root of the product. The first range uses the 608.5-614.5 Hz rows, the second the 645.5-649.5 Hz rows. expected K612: 9.7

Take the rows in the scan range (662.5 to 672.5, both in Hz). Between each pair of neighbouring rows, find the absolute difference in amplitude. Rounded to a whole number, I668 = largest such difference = 13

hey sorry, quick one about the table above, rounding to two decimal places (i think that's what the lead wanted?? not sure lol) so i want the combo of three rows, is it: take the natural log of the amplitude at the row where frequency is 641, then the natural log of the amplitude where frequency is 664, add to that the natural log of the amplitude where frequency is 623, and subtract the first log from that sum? 4.01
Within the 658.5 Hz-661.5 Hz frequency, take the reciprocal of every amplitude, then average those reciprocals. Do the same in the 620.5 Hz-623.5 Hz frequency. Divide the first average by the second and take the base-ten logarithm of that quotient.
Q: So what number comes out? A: -0.5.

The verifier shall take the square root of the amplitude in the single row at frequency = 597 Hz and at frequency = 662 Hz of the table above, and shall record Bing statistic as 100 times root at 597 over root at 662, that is 87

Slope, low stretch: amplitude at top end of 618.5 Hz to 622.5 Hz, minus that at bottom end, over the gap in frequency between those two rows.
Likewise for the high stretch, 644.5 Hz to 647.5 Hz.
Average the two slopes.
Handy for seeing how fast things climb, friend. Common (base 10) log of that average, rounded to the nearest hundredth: -0.01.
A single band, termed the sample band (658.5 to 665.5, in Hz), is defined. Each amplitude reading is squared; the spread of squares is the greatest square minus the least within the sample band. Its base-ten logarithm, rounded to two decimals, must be 3.32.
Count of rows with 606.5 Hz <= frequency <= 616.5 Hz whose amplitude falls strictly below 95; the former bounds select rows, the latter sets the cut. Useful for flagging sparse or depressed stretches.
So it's 10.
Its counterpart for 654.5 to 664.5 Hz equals 0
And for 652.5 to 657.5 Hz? 0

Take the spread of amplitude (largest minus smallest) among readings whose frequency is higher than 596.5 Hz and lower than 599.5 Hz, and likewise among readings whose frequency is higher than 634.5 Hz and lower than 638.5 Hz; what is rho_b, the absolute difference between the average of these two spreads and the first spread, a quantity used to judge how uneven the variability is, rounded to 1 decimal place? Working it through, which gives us 2.9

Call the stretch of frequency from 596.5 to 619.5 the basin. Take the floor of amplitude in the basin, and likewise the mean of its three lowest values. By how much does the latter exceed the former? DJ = 0.9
